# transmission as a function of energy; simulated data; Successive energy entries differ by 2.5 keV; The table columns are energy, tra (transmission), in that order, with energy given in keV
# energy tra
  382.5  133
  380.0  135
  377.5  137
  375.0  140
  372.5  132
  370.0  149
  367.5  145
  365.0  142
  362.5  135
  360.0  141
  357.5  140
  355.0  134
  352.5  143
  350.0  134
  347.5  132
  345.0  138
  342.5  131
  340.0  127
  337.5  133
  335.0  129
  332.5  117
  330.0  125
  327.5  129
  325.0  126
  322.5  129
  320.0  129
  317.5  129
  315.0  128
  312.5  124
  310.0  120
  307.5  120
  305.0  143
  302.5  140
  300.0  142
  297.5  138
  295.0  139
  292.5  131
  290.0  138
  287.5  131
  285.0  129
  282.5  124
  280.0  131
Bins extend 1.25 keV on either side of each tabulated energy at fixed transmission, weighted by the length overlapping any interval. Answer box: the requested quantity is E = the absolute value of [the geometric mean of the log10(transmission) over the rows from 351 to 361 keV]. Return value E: 2.14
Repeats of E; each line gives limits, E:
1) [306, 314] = 2.08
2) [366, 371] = 2.17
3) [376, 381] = 2.13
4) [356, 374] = 2.15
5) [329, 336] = 2.09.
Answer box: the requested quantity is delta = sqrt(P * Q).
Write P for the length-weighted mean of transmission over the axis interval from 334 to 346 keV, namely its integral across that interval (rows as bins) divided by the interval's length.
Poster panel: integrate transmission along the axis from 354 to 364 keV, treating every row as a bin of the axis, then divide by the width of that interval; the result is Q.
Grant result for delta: 135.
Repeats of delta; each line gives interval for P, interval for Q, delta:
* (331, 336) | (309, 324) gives 125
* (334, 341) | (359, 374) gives 135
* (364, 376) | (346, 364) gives 139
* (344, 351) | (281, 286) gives 131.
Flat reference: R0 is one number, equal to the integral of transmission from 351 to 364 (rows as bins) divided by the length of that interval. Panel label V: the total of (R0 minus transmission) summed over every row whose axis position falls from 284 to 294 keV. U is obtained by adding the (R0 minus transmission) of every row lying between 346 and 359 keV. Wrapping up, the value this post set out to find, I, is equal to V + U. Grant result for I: 35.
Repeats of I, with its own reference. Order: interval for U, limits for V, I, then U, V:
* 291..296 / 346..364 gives 18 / 7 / 11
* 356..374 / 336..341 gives 3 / -14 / 17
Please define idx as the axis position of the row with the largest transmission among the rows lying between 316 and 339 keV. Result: 337.5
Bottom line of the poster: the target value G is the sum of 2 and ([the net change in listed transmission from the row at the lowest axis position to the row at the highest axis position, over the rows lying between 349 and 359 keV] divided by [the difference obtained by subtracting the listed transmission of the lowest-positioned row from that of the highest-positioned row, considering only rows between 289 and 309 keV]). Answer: 2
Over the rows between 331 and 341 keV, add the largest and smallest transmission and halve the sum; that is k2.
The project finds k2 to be 125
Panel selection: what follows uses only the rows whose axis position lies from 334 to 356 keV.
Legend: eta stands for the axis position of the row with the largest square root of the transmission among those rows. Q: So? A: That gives 352.5 keV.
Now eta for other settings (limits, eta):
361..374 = 370.0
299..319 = 305.0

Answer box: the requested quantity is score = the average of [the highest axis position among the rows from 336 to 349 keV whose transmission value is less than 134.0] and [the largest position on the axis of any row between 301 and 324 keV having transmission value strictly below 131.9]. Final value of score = 335.0 keV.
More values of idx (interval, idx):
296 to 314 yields 305.0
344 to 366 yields 352.5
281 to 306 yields 305.0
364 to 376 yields 370.0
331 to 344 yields 337.5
